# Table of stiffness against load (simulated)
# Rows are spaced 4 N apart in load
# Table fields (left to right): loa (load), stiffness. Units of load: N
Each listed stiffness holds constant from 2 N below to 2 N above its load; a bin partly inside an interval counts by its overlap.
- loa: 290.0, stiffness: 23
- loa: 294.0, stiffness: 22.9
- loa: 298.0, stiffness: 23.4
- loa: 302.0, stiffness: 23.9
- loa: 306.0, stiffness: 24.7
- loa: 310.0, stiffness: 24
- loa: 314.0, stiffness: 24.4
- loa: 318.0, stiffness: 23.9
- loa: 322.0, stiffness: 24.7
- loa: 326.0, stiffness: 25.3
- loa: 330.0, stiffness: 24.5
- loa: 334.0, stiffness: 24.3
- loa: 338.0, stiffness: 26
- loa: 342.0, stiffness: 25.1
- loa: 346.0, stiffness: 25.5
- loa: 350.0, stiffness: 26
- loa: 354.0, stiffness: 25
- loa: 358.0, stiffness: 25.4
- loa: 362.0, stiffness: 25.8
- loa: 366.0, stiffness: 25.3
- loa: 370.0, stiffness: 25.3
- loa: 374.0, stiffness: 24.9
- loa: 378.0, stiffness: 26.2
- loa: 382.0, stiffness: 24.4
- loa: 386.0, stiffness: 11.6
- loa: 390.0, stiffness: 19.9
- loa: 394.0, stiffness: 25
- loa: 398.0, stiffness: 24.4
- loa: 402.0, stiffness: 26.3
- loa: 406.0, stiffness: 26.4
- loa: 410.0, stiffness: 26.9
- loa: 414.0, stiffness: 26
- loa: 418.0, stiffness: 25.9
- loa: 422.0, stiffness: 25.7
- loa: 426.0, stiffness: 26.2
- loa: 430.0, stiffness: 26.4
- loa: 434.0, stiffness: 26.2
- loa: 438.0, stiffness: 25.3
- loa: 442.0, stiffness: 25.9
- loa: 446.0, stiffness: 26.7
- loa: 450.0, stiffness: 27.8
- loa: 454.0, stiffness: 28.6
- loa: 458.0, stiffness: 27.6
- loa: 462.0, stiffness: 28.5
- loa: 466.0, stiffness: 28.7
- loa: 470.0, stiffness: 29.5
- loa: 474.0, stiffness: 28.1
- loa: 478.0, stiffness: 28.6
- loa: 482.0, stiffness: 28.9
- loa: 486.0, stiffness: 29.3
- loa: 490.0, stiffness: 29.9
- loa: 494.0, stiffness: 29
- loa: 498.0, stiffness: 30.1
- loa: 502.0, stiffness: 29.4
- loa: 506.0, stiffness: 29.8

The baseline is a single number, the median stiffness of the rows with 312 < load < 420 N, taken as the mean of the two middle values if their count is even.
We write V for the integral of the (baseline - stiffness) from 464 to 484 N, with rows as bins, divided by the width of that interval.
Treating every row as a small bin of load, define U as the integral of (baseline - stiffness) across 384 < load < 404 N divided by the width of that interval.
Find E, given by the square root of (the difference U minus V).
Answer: 2.71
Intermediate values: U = 3.9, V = -3.5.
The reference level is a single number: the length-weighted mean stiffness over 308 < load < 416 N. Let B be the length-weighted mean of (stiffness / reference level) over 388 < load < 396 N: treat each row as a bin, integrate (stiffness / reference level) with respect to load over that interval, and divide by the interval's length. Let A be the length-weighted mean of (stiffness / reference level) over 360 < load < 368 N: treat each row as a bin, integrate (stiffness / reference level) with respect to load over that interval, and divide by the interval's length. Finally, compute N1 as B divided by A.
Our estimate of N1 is 0.88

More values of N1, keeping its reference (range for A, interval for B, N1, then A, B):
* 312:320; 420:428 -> 1.07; 0.98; 1.06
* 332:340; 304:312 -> 0.97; 1.02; 0.99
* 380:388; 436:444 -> 1.42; 0.73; 1.04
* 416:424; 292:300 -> 0.90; 1.05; 0.94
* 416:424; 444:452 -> 1.06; 1.05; 1.11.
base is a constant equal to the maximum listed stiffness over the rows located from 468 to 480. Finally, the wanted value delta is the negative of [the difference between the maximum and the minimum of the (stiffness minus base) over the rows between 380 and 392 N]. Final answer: -12.8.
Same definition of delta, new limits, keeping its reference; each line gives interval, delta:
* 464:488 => -1.4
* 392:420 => -2.5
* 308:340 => -2.1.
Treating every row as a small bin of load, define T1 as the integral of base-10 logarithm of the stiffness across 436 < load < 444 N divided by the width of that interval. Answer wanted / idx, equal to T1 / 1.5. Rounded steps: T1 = 1.41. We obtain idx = 0.939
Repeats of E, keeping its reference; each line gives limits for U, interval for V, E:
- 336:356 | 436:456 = 1.16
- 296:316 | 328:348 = 1.00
